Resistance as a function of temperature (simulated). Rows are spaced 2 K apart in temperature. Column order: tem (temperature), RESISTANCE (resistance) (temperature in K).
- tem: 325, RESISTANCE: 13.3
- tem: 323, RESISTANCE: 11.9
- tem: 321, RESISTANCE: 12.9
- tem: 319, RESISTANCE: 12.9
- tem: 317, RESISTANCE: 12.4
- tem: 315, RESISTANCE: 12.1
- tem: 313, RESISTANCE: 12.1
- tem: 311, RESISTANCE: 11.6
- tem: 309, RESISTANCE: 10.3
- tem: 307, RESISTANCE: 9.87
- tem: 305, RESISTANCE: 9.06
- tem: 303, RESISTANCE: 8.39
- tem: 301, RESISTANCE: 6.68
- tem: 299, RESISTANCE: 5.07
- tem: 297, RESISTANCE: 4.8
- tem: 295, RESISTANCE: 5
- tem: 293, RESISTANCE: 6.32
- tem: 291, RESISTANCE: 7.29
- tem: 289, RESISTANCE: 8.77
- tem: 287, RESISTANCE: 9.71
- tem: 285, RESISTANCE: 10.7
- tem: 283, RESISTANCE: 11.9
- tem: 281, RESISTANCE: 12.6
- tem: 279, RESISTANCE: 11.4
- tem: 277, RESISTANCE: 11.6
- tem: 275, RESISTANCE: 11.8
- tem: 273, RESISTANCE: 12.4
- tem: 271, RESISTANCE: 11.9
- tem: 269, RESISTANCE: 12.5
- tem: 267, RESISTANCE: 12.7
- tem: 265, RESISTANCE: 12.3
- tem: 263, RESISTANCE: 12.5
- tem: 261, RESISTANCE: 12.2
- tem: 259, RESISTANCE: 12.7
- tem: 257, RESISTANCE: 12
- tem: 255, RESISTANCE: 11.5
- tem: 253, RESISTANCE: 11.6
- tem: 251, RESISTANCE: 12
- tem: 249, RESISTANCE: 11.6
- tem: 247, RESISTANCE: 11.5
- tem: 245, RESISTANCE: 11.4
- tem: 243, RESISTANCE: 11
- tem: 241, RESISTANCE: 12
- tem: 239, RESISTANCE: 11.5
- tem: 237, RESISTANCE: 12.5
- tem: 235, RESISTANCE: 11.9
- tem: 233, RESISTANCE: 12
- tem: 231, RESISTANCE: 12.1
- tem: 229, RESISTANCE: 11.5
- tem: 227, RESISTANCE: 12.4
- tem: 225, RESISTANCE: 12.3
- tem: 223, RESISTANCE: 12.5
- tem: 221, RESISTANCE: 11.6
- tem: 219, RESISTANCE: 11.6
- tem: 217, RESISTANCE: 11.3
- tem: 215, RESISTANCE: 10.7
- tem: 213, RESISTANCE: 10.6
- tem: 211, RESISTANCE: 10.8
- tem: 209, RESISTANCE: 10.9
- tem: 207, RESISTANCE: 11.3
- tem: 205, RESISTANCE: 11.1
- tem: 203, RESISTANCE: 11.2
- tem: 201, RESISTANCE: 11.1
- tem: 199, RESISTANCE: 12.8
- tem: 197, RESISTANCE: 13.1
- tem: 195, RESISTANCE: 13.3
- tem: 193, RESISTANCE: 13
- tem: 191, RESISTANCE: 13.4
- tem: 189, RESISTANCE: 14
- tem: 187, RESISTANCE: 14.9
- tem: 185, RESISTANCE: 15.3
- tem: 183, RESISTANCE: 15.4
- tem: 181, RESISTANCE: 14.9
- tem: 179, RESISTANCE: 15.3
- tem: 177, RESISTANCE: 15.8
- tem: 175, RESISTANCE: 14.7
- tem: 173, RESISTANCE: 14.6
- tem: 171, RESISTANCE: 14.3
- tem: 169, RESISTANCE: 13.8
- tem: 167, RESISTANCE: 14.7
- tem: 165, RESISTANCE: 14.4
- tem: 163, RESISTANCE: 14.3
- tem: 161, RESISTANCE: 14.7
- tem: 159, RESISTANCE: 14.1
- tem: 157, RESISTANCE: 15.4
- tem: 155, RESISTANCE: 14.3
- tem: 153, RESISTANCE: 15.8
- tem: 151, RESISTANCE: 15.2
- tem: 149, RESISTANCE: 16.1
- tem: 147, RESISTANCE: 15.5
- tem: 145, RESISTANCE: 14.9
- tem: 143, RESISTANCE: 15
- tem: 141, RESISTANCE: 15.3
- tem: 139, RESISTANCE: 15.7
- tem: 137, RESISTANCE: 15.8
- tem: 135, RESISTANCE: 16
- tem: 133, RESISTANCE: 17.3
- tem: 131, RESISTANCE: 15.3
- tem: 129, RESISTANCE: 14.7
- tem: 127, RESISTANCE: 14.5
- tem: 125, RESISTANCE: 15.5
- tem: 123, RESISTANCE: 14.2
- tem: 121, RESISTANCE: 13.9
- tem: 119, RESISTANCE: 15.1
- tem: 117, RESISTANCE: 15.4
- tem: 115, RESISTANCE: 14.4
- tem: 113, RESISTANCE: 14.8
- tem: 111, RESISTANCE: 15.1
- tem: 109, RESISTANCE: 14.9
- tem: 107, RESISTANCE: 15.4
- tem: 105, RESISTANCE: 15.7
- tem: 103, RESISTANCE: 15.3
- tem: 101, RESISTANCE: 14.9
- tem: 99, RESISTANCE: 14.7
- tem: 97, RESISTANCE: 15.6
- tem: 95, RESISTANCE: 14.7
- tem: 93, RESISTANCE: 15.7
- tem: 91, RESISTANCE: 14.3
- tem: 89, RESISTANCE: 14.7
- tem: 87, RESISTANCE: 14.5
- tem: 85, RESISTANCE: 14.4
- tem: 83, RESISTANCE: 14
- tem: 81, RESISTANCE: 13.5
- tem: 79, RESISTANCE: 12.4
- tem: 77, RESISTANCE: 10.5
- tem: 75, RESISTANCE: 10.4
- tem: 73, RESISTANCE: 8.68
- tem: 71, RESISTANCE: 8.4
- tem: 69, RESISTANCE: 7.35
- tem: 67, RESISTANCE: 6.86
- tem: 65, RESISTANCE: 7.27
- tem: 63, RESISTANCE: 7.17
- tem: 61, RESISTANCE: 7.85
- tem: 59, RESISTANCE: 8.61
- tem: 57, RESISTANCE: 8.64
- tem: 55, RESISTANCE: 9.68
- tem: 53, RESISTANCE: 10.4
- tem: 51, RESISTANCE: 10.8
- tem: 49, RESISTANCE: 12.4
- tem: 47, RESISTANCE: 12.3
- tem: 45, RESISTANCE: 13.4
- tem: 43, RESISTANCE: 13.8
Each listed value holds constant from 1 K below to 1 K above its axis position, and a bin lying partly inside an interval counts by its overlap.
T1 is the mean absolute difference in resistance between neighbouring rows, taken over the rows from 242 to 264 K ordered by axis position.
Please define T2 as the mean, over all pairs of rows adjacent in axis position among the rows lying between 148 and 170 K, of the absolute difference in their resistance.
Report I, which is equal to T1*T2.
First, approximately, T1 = 0.35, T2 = 0.77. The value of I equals 0.27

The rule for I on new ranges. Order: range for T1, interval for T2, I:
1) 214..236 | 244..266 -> 0.13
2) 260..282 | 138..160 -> 0.33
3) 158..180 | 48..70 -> 0.30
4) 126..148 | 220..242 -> 0.29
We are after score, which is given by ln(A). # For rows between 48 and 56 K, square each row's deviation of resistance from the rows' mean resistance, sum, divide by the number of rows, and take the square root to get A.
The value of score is 0.0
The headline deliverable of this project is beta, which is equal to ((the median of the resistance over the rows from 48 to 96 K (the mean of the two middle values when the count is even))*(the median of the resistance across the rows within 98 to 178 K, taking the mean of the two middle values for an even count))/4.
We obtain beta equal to 39.1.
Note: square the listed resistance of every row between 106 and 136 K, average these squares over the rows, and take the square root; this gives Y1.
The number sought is 15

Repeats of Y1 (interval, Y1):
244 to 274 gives 12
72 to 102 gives 14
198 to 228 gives 12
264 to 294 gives 11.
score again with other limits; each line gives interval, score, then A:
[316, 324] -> -0.9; 0.4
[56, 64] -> -0.5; 0.6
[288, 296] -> 0.3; 1.4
